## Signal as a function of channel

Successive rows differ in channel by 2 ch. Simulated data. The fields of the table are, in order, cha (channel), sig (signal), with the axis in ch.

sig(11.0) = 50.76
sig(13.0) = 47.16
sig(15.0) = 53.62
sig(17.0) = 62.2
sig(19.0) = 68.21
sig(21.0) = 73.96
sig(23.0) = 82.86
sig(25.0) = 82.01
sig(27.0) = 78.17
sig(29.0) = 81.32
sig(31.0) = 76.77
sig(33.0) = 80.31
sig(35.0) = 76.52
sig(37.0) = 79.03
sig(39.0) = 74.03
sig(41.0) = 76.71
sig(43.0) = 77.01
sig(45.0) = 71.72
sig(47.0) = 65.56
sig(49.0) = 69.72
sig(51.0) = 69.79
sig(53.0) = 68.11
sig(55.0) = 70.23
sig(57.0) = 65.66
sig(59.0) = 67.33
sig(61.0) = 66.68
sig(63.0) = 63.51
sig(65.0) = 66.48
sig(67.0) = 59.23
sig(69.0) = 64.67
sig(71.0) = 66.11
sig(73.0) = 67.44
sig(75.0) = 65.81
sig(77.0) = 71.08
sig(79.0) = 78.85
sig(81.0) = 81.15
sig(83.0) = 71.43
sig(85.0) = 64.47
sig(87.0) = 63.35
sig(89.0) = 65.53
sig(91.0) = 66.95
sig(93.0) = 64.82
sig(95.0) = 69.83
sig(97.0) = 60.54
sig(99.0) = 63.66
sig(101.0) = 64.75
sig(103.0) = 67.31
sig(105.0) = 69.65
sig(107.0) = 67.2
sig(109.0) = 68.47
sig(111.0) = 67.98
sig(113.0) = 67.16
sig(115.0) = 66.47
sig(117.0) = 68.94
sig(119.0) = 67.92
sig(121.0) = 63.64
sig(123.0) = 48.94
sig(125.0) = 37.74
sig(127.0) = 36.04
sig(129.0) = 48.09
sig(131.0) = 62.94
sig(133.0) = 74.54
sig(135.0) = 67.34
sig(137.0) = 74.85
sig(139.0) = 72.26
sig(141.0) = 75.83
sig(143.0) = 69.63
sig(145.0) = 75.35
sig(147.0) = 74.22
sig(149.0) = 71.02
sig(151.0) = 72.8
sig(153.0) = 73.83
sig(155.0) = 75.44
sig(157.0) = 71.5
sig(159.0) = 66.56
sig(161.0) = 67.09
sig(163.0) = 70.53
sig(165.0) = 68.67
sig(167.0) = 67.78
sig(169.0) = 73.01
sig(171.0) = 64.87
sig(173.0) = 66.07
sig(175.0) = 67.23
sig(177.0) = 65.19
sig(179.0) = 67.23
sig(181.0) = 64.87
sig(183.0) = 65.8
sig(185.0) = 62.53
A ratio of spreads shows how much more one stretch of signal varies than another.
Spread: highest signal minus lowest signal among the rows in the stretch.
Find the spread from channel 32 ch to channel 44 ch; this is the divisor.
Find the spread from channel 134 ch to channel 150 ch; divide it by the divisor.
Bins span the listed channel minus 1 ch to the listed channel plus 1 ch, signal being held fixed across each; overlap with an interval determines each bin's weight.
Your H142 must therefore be 1.4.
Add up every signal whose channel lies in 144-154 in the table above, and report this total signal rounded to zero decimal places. 367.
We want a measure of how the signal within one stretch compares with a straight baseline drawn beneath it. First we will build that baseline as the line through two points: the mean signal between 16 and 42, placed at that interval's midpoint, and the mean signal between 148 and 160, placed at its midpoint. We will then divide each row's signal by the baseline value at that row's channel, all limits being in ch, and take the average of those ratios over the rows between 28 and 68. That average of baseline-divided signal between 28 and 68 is 0.942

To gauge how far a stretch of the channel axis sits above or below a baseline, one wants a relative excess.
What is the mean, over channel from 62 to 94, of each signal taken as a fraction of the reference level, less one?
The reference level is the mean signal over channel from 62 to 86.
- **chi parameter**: -0.012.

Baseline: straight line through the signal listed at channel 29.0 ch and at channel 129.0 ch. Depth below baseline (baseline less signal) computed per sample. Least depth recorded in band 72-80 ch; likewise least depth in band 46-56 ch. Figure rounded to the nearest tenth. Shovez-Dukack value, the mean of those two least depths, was -5.8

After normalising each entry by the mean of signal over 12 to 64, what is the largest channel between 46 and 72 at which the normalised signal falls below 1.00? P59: 71.0 ch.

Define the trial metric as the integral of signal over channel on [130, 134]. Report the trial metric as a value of 275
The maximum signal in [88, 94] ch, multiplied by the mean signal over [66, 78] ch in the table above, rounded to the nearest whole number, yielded 4400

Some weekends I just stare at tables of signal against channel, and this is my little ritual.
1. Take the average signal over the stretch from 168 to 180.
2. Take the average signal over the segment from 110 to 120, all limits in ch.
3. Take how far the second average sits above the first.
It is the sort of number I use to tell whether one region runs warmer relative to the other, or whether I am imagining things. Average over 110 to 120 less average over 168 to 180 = 0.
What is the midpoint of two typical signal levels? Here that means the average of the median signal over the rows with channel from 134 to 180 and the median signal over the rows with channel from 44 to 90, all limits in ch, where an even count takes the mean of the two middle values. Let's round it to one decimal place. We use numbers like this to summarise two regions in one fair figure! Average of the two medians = 68.6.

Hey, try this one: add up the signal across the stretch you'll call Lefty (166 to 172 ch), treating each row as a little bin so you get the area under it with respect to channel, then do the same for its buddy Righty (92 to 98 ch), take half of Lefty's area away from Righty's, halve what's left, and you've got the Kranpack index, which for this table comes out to 92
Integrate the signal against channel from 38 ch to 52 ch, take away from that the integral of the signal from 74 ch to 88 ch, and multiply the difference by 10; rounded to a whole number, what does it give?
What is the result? 168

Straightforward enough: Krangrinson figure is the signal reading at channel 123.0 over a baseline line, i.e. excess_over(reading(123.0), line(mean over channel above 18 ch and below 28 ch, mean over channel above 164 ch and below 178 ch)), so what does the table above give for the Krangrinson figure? -22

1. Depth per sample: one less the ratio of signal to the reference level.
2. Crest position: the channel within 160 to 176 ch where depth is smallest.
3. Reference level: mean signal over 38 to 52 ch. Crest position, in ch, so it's 169.0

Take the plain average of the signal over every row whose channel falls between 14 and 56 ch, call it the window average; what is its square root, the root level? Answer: 8.6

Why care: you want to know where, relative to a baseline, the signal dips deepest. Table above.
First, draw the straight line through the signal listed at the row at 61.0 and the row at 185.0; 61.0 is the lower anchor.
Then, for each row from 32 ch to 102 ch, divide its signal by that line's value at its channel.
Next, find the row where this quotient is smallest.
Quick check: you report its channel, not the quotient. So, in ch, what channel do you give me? 67.0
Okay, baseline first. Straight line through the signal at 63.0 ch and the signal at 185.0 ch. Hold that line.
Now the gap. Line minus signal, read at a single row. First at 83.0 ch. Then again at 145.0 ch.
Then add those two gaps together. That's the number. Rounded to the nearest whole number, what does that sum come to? -21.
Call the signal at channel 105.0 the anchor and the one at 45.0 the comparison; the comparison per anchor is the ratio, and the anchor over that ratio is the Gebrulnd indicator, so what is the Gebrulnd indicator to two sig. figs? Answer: 68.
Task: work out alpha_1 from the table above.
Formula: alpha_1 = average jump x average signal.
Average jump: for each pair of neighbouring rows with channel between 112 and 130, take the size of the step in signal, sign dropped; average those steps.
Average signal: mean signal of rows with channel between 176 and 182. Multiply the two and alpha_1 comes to 395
